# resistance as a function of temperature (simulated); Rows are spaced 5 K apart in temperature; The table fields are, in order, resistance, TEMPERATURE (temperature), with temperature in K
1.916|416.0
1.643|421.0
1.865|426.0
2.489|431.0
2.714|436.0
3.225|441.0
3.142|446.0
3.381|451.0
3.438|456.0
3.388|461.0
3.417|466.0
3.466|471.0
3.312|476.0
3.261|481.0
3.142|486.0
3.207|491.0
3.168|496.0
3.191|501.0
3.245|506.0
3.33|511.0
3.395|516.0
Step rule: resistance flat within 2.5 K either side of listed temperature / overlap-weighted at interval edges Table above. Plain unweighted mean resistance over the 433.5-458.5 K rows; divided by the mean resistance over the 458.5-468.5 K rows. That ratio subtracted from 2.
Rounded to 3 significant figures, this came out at 1.07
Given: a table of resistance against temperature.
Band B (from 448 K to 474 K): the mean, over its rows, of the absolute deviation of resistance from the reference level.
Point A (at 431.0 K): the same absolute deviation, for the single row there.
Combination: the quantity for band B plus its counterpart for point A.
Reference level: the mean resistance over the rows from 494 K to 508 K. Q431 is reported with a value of 0.9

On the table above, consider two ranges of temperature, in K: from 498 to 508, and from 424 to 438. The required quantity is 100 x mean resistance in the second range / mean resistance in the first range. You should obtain 73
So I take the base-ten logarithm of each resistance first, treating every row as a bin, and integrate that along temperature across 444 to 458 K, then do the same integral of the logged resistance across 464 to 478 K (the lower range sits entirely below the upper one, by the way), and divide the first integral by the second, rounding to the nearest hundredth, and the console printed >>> 0.98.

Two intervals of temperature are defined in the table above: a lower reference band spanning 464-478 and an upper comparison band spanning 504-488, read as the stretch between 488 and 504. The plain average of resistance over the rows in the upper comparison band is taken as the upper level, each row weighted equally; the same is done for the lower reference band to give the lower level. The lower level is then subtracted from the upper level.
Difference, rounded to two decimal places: -0.21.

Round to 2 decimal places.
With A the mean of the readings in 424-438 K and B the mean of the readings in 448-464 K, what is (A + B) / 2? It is 2.88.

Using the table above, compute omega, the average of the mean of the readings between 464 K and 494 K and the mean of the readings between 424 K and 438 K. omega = 2.83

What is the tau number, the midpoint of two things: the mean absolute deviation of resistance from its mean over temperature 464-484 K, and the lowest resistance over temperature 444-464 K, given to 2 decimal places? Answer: 1.61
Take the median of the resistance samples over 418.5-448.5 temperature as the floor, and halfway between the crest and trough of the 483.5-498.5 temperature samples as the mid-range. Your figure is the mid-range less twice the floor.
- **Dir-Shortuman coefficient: -2.0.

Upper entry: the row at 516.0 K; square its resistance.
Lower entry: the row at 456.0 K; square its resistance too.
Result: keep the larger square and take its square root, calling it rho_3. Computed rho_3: 3.4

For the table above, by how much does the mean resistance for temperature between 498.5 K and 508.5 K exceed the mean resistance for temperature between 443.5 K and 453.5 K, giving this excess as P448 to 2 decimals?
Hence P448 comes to -0.04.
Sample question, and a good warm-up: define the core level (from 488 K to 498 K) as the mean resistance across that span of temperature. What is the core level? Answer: 3.19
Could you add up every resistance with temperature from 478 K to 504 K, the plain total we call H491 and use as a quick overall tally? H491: 16.0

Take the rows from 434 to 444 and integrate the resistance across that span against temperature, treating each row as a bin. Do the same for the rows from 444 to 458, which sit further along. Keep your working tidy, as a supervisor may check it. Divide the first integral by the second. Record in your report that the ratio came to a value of 0.6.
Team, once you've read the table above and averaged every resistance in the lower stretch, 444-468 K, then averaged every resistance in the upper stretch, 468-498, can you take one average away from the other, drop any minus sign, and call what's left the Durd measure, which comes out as 0.1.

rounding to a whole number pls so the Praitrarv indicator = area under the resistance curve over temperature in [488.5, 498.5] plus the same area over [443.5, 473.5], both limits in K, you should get 133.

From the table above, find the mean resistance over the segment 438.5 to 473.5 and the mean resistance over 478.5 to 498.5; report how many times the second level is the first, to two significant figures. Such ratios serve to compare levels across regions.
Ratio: 0.95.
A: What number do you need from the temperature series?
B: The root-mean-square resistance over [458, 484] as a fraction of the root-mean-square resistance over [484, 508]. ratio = 1.06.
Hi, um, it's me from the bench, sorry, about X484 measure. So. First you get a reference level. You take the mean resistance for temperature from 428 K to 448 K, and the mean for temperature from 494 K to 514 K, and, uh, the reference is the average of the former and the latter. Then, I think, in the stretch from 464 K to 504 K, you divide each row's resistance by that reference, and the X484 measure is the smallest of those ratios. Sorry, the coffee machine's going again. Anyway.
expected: 1.03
